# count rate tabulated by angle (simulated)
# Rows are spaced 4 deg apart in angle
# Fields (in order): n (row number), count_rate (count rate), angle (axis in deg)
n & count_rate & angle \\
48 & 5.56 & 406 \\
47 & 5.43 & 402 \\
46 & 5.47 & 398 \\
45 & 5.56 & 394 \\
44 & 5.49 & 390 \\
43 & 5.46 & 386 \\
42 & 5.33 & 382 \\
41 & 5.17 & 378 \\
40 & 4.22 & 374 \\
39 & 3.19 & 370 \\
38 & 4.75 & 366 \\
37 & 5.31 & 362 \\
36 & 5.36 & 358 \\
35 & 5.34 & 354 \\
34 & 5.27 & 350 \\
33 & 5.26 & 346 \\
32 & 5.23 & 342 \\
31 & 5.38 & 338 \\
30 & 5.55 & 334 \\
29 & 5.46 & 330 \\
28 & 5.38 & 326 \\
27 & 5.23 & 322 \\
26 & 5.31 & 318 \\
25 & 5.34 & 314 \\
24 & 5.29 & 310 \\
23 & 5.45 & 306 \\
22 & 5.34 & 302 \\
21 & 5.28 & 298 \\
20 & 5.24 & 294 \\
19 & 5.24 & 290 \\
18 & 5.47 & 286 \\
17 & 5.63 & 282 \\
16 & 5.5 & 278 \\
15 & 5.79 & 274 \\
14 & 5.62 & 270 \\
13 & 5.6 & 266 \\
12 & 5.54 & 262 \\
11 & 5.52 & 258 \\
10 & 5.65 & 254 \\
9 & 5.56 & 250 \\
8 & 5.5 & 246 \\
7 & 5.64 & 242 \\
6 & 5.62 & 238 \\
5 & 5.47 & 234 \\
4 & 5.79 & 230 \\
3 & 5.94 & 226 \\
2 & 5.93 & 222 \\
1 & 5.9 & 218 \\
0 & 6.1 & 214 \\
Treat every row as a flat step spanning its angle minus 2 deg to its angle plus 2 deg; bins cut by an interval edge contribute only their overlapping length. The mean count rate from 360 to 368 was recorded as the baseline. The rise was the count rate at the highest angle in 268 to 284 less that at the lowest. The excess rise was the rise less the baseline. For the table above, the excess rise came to -5.0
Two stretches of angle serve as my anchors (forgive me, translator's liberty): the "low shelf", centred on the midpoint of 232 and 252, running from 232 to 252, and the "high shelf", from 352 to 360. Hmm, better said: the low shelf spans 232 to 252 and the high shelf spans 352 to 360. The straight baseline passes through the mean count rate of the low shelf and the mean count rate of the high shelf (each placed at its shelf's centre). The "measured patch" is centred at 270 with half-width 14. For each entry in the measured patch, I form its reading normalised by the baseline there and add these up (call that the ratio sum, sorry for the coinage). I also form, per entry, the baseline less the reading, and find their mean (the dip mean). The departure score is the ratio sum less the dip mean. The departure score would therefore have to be 7.21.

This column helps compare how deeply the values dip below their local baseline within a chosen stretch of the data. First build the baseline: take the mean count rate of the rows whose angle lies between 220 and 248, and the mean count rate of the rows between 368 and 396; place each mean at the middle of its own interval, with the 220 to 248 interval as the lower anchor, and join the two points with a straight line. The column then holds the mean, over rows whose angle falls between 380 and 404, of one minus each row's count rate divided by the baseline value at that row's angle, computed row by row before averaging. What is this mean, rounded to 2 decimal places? -0.12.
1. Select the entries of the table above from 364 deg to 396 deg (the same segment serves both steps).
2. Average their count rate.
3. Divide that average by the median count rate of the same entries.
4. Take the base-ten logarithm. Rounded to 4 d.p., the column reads -0.0303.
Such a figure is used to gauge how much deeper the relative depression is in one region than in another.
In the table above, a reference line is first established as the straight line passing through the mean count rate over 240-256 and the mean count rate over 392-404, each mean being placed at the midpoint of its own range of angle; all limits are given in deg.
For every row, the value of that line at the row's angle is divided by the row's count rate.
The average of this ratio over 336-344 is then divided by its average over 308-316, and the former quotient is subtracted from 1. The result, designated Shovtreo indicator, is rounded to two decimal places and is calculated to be 0.00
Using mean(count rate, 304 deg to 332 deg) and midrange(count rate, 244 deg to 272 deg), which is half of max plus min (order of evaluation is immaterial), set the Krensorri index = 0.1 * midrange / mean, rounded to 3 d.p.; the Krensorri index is 0.104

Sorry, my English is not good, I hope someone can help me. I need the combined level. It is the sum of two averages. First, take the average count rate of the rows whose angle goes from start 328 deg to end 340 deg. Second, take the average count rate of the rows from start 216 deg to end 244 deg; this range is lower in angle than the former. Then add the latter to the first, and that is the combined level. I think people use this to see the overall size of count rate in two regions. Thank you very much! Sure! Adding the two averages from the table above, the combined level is 11.2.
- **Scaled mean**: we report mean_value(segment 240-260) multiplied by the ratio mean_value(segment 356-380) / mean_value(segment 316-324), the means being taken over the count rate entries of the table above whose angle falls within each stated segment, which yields 4.9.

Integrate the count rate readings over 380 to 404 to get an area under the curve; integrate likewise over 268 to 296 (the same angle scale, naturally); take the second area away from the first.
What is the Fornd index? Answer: -23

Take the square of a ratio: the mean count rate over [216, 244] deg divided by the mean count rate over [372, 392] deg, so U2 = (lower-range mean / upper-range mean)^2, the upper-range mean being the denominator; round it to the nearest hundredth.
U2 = 1.26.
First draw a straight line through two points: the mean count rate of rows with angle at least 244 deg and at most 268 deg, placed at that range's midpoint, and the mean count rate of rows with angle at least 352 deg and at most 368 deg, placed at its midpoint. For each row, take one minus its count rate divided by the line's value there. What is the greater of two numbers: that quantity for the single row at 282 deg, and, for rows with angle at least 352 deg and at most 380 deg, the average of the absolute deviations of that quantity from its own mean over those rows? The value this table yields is 0.116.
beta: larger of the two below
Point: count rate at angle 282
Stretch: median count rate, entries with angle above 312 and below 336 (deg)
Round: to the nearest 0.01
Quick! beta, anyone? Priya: 5.63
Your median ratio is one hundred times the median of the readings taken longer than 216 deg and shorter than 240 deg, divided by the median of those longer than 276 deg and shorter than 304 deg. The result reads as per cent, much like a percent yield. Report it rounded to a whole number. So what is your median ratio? 109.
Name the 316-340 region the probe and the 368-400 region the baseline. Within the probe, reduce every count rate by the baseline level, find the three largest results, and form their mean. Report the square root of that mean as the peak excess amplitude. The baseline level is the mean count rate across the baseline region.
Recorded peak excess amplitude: 0.69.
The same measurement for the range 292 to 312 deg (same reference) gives 0.61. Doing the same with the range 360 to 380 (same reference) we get 0.30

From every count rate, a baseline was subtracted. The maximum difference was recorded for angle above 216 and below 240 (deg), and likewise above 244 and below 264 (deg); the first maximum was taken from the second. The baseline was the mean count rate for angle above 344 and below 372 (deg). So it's -0.29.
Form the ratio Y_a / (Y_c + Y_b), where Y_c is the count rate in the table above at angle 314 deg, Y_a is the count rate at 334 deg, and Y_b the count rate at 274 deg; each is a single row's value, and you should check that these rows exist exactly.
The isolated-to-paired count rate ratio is 0.499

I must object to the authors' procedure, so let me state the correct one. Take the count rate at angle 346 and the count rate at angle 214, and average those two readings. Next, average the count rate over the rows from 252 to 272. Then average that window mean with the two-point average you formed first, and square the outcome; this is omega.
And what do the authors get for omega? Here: 31.7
